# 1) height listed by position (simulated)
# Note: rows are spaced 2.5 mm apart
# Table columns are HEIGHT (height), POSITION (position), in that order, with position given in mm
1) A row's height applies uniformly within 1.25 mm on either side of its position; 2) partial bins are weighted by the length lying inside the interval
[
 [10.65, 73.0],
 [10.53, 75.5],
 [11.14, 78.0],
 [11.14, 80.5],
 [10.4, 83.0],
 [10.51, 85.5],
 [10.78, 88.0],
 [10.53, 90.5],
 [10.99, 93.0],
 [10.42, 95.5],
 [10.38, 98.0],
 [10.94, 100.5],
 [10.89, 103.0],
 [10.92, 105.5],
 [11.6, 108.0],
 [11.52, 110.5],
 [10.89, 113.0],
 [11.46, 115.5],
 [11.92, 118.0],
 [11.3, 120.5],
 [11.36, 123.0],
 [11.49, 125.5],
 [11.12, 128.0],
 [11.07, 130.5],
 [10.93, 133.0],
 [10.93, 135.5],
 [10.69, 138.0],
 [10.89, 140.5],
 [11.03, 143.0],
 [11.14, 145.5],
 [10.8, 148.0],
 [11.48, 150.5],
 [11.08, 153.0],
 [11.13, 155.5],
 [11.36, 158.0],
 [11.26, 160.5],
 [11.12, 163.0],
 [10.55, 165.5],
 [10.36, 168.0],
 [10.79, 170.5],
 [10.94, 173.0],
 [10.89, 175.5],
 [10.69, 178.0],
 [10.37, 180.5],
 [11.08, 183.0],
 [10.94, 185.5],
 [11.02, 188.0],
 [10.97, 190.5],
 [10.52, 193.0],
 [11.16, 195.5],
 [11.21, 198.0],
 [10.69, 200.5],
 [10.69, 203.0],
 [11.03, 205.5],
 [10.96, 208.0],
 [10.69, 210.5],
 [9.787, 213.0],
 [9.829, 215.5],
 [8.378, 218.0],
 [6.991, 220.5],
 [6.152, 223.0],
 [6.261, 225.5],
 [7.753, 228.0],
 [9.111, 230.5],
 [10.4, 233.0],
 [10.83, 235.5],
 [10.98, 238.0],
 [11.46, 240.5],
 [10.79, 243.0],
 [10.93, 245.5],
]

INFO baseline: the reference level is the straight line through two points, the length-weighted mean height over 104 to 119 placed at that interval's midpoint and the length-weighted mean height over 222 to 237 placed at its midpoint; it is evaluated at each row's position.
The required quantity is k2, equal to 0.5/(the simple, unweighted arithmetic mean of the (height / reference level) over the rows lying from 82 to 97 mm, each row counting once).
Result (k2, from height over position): 0.561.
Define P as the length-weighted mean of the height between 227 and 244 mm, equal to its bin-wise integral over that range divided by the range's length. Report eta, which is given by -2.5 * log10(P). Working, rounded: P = 10.2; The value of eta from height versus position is -2.52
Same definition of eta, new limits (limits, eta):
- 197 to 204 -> -2.59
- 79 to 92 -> -2.57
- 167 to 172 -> -2.56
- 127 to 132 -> -2.61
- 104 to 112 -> -2.63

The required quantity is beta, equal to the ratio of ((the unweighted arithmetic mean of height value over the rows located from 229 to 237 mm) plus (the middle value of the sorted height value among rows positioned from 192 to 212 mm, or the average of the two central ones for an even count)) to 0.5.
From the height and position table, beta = 42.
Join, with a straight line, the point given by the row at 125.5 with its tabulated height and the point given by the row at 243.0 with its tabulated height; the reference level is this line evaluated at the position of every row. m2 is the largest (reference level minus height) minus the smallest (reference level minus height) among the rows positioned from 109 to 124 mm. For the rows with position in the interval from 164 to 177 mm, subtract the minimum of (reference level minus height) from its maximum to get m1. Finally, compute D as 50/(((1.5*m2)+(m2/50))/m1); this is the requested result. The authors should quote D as 19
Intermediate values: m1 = 0.6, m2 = 1.06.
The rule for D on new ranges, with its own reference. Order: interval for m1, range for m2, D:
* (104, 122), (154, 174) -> 38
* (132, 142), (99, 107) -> 165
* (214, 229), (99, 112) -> 162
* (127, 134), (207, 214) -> 5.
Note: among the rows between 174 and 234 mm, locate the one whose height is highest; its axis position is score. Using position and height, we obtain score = 198.0 mm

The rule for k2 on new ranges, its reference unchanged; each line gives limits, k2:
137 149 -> 0.486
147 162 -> 0.462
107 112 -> 0.494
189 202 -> 0.427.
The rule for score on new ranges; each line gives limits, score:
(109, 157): 118.0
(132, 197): 150.5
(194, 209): 198.0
